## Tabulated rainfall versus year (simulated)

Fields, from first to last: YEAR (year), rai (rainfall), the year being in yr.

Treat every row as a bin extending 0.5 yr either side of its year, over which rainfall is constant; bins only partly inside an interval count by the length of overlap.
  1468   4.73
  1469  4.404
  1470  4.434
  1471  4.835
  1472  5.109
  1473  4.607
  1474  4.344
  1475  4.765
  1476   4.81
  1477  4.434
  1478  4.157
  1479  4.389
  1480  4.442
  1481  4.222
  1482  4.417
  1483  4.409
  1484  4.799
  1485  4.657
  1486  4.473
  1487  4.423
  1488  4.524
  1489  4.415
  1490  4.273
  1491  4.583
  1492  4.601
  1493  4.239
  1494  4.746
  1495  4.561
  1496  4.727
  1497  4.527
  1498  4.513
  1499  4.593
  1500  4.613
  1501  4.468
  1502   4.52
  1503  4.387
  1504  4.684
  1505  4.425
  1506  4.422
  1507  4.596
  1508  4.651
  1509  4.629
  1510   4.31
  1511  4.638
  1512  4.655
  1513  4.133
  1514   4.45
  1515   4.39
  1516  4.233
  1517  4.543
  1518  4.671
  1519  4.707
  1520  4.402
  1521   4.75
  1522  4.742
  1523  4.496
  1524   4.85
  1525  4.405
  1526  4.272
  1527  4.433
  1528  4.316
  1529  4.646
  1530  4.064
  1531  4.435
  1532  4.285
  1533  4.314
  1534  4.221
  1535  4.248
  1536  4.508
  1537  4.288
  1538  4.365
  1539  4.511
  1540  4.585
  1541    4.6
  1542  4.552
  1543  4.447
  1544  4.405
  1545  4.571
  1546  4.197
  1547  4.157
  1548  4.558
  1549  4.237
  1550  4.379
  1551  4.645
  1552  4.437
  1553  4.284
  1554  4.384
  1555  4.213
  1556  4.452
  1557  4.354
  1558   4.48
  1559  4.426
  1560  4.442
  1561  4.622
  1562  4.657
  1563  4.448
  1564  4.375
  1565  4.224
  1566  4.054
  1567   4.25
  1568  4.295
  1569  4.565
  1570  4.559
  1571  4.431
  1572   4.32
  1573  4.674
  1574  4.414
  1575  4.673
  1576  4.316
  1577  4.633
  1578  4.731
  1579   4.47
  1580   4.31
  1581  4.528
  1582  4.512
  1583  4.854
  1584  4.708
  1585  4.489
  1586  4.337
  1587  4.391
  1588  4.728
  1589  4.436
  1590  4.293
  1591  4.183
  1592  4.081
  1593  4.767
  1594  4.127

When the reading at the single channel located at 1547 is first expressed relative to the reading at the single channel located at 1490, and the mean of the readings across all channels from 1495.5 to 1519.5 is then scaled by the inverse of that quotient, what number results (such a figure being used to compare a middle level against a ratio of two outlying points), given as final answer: 4.65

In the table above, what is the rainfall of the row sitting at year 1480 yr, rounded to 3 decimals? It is 4.442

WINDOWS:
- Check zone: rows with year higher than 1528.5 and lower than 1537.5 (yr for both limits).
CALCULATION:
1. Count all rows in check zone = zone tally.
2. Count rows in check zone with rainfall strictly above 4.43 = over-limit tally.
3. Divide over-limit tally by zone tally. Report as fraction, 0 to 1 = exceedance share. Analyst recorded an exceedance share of 0.3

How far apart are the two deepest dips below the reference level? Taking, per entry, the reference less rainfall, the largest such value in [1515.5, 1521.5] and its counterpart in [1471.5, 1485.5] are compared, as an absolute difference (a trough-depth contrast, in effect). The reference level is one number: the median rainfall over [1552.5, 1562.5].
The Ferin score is 0.076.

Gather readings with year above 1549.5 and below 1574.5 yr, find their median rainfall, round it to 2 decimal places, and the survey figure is 4.43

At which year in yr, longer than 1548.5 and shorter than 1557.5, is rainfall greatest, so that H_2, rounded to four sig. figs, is 1551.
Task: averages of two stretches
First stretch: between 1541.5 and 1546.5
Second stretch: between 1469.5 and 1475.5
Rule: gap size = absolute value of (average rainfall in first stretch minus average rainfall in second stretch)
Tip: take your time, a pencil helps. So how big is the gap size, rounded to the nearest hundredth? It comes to 0.25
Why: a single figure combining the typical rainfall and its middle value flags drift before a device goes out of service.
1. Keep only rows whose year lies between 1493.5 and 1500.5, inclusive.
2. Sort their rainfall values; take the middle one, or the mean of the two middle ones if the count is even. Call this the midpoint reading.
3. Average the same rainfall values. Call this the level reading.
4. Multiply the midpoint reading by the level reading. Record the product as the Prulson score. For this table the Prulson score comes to 21.2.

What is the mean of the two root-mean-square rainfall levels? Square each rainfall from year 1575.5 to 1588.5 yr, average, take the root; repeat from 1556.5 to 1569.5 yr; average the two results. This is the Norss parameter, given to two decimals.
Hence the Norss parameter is 4.47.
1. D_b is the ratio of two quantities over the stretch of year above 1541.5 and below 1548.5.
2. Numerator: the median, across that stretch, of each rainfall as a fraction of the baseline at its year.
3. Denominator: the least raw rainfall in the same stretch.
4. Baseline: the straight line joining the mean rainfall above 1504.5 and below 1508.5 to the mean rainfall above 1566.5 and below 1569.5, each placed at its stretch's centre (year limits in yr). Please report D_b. 0.241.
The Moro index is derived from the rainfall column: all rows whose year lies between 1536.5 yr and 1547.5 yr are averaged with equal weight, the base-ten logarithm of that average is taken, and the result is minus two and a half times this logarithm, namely -1.61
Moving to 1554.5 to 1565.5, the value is -1.62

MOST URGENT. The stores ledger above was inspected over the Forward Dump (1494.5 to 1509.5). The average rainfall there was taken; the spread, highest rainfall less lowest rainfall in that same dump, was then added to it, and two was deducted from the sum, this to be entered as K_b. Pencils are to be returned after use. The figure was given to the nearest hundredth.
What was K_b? 2.89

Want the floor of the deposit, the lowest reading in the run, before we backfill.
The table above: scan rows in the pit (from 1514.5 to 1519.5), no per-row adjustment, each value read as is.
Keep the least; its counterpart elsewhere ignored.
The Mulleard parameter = 4.233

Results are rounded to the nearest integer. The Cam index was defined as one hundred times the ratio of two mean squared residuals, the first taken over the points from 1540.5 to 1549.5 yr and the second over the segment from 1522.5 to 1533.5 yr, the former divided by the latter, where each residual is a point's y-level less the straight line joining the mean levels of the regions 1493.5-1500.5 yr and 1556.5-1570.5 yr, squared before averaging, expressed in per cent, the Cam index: 58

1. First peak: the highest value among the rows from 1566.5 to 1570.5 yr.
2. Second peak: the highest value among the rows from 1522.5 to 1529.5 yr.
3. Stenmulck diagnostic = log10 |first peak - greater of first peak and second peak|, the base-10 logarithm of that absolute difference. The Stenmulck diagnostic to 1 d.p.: -0.5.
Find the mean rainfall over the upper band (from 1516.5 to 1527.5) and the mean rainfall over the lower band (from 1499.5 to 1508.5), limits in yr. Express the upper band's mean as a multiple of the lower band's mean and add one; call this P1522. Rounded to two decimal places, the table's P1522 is 2.01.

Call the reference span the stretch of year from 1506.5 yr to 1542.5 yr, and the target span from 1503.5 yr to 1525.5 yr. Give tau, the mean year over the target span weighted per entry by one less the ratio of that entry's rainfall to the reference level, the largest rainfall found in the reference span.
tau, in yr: 1513.9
